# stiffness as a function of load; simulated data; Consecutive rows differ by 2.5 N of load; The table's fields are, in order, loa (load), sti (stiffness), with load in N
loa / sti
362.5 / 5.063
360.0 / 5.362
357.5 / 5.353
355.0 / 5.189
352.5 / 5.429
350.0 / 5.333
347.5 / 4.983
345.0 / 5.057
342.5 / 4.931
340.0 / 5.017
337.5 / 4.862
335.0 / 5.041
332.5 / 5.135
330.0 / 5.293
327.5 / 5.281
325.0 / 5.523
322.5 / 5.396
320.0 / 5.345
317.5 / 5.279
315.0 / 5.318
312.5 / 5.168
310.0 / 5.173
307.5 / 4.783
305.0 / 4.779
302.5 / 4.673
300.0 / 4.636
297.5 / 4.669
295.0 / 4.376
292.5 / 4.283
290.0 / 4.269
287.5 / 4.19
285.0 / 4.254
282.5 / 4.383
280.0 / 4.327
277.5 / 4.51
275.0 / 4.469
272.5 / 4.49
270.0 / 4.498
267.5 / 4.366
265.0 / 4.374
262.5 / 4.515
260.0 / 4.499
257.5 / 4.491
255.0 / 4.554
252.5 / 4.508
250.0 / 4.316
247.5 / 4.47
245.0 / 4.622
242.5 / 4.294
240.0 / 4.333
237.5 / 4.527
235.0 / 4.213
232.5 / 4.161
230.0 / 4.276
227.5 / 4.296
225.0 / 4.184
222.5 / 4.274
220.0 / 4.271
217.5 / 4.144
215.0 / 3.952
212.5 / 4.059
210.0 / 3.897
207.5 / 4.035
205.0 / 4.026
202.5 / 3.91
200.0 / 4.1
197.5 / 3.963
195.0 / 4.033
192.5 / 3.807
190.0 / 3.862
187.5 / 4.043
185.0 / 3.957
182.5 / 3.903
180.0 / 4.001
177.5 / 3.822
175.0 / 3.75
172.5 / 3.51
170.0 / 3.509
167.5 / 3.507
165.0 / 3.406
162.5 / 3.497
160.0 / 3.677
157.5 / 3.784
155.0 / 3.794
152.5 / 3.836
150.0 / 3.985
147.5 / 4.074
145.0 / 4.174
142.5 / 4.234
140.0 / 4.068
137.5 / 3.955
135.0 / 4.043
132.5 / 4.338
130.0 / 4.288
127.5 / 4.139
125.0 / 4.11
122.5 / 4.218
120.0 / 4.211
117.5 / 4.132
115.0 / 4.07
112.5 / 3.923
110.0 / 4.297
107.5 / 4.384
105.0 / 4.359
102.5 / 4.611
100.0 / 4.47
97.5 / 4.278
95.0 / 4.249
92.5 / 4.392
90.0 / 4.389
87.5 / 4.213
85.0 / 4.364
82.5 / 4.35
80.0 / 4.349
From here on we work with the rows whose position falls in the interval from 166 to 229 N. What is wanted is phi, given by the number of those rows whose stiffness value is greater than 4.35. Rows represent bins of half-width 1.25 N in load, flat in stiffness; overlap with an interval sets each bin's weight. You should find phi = 0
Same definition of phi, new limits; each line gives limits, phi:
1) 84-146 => 7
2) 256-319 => 20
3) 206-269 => 10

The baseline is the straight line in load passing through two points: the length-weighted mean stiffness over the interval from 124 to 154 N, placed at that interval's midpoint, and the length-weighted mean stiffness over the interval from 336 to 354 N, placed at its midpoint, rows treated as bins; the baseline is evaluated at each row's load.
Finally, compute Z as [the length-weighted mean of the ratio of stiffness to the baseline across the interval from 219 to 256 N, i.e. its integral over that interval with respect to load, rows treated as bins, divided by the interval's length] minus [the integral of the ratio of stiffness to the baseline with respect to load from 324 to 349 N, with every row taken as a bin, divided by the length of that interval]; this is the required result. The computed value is -0.06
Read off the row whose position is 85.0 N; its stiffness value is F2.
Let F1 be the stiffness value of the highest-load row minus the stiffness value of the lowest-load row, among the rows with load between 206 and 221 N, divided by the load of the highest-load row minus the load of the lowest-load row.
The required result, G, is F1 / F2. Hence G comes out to 0.004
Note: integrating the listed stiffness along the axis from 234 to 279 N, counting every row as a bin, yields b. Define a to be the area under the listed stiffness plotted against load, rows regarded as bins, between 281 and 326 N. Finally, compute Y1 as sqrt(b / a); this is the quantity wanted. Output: 0.96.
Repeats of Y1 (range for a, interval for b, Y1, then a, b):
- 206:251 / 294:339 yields 1.09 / 191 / 227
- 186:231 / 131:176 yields 0.97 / 183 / 173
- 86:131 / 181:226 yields 0.97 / 192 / 181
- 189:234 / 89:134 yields 1.02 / 183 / 192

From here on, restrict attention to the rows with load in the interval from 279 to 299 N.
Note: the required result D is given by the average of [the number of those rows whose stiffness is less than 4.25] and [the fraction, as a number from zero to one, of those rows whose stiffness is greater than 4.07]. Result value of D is 1.0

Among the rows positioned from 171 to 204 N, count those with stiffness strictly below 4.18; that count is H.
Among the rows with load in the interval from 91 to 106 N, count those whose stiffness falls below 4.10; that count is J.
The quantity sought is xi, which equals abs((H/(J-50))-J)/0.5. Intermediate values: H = 13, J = 0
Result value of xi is 1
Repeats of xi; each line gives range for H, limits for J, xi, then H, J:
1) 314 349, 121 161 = 18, 0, 9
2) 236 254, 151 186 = 28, 0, 14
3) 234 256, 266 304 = 0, 0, 0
